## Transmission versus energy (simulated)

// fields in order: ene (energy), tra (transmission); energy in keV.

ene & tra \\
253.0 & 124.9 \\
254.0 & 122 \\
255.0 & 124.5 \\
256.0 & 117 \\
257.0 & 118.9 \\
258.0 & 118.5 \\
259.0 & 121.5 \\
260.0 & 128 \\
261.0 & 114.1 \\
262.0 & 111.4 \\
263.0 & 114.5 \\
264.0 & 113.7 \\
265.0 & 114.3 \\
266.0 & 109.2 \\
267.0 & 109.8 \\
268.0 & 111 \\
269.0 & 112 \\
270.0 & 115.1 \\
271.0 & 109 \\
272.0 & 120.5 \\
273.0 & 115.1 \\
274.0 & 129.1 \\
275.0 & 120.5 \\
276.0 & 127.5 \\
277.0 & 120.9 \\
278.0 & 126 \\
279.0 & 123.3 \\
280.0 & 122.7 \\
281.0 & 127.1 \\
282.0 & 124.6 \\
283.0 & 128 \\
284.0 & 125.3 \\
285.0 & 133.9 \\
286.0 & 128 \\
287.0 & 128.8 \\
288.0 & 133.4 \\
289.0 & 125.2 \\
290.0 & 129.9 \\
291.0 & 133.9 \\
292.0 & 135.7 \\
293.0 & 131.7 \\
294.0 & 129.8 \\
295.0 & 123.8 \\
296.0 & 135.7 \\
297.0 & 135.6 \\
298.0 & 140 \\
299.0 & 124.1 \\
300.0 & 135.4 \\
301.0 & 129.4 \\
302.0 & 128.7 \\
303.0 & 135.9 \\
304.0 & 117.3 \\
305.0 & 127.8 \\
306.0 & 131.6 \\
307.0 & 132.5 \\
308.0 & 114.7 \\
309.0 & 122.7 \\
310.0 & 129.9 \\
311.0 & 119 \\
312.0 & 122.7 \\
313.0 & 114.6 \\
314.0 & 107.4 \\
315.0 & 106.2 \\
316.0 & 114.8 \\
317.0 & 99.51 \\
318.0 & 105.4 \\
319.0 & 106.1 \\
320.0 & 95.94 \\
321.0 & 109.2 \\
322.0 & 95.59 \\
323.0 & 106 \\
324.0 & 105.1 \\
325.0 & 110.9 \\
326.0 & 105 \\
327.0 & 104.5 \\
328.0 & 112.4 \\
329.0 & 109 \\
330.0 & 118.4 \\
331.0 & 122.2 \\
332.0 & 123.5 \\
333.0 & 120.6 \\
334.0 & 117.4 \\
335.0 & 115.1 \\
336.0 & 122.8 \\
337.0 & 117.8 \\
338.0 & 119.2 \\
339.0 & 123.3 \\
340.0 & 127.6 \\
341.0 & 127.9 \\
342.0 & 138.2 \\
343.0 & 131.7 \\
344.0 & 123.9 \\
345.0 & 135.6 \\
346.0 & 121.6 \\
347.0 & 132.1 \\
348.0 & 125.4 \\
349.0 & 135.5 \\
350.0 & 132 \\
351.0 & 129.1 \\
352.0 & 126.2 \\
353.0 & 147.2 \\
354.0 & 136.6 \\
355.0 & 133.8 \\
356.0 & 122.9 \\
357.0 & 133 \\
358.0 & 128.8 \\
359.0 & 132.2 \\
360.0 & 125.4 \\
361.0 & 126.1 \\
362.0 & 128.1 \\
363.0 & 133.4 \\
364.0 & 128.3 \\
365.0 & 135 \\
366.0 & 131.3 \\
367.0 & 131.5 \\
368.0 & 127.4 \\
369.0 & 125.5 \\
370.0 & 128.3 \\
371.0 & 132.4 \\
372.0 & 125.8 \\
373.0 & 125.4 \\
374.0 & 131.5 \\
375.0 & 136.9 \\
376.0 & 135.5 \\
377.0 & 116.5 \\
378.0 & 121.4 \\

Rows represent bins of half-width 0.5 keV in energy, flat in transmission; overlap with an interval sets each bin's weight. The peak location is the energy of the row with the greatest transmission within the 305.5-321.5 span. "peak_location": 307.0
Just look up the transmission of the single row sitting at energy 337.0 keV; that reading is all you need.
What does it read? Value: 117.8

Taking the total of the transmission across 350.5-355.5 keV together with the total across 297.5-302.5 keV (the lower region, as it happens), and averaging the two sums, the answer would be 665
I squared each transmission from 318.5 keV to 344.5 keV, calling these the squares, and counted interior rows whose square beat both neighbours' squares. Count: 7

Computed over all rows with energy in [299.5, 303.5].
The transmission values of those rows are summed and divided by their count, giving 132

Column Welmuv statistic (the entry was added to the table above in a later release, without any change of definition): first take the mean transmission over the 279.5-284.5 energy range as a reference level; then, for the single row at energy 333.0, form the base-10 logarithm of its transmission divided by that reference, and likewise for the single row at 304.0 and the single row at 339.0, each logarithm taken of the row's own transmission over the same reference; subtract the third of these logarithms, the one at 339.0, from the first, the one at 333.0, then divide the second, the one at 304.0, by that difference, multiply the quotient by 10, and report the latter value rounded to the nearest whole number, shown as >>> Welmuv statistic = 31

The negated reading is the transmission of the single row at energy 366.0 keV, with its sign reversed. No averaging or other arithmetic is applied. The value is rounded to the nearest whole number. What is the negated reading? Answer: -131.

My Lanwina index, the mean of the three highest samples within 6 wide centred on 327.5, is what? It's 114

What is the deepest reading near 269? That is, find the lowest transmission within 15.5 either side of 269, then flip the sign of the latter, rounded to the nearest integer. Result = -109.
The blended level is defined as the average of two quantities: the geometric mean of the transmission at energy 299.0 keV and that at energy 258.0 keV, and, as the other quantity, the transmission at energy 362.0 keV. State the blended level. 124.7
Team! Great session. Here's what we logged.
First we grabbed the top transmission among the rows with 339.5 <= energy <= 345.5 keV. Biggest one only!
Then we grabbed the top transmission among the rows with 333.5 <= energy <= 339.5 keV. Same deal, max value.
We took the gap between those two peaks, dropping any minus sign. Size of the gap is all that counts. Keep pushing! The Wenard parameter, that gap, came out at 14.9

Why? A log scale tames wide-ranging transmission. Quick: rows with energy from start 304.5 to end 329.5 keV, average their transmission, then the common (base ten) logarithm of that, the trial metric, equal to 2.05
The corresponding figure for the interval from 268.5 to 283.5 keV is 2.08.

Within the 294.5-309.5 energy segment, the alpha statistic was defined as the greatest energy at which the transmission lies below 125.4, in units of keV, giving 309.0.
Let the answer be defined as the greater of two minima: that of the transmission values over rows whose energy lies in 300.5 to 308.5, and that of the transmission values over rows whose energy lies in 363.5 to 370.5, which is 125.5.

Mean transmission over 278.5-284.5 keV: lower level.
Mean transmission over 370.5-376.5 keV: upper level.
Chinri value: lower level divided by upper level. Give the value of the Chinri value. 0.95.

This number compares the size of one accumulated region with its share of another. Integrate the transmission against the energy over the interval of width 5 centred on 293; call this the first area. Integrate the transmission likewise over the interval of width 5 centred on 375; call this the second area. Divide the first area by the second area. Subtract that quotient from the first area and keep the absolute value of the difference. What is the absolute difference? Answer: 654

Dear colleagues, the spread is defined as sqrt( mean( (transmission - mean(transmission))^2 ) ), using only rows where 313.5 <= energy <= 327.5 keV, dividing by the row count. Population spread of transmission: 5.1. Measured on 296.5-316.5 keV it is 9.5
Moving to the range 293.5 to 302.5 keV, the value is 5.3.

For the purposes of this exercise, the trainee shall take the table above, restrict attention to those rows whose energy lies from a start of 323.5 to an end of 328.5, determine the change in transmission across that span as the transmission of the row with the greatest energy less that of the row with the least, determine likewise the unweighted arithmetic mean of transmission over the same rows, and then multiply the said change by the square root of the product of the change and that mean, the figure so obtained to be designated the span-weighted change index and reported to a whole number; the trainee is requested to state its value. 205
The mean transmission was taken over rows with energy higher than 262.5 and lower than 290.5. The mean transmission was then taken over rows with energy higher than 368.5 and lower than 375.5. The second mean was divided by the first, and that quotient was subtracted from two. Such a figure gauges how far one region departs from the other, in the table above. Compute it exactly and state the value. 0.93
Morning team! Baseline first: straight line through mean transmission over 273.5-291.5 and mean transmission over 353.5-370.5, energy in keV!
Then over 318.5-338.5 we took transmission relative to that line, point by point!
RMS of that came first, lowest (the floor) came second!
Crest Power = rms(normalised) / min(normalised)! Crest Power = 1.17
